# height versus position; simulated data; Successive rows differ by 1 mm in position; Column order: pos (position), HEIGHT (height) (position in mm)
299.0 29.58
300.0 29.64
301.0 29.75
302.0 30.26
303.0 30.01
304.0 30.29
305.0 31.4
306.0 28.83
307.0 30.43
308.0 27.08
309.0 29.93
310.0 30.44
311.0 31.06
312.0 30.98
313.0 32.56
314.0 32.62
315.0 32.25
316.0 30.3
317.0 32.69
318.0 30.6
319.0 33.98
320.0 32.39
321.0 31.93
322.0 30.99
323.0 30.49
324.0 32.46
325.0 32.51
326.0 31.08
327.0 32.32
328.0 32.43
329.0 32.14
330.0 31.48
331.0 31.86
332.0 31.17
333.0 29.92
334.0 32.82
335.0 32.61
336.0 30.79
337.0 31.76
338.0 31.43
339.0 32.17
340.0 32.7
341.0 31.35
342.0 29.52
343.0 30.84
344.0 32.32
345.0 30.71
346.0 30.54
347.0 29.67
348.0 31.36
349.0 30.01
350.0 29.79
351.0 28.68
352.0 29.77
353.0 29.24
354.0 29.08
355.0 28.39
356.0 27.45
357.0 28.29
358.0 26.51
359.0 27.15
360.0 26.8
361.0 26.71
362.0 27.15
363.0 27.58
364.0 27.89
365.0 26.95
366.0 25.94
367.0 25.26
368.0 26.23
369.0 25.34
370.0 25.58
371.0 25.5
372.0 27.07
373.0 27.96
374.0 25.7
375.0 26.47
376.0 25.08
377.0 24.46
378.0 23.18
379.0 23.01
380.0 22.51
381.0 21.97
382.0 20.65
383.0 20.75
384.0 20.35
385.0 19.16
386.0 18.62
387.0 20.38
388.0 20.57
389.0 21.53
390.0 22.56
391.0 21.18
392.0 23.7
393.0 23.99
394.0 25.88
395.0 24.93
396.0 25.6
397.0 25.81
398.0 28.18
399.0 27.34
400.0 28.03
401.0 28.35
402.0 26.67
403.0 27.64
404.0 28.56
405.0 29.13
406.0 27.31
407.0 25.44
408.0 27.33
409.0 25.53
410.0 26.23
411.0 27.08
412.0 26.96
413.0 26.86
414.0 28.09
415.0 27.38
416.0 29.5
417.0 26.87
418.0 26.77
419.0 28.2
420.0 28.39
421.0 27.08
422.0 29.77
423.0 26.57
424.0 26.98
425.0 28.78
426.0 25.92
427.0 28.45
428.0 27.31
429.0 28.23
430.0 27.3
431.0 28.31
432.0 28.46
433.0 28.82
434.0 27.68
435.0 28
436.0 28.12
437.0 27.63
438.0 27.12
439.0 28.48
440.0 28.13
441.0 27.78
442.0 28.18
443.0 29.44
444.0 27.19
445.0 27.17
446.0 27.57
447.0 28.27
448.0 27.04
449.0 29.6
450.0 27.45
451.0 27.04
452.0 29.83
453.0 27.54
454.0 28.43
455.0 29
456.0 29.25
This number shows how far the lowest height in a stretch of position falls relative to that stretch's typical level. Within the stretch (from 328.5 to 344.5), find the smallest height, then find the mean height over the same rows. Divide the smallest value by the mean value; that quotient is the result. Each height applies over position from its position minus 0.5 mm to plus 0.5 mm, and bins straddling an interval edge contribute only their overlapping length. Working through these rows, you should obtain 0.936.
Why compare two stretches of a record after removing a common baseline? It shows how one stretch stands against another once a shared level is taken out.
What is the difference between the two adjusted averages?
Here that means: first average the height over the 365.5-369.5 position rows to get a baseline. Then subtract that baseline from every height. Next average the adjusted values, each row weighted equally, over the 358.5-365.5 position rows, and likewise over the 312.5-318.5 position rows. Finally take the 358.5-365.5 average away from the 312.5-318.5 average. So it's 4.7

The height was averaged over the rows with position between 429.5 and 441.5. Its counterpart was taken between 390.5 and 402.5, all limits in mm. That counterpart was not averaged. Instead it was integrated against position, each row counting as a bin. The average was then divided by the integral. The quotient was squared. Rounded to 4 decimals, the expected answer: 0.0082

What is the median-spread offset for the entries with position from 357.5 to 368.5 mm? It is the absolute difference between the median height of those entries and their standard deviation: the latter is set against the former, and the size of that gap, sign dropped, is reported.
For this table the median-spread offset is 26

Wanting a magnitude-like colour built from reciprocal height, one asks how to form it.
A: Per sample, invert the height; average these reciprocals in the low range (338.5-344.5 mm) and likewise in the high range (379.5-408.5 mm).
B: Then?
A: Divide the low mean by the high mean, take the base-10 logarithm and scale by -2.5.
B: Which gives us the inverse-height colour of 0.30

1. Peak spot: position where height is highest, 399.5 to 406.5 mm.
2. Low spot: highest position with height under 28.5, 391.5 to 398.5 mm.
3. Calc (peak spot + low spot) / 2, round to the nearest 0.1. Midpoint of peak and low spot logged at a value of 401.5 mm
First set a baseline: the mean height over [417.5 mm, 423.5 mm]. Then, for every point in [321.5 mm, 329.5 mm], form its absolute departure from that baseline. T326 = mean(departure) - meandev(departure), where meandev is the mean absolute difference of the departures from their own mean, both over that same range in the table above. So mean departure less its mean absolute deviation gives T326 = 3.3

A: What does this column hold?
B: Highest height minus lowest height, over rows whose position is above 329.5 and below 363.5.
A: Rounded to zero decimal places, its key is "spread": 6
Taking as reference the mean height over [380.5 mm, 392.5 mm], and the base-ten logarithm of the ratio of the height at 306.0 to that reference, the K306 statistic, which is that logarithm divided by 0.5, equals 0.277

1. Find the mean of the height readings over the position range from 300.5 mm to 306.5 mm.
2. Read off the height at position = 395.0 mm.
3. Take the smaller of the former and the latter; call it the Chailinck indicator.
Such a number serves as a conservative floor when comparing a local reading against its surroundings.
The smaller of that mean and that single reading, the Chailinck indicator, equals 24.9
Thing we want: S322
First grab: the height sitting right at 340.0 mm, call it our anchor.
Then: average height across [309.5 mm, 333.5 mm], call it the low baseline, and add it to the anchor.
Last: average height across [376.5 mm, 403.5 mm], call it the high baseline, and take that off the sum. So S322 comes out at 41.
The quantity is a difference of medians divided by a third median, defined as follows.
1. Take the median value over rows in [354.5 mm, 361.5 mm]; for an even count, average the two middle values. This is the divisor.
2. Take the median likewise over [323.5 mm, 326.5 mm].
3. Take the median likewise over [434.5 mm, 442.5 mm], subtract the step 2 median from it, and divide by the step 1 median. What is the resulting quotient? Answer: -0.16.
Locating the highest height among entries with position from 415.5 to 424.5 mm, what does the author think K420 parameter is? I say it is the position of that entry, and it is 422.0 mm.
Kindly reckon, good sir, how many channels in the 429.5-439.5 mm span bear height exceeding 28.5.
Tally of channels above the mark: 1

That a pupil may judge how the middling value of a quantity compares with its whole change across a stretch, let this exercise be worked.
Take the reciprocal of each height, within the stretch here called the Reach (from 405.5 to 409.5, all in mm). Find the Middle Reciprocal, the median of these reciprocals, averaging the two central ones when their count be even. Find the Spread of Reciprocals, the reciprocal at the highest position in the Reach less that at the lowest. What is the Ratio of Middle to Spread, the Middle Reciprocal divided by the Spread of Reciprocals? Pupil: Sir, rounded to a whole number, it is 15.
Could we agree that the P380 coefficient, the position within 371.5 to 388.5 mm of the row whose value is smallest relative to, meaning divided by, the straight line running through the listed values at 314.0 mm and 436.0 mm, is 386.0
